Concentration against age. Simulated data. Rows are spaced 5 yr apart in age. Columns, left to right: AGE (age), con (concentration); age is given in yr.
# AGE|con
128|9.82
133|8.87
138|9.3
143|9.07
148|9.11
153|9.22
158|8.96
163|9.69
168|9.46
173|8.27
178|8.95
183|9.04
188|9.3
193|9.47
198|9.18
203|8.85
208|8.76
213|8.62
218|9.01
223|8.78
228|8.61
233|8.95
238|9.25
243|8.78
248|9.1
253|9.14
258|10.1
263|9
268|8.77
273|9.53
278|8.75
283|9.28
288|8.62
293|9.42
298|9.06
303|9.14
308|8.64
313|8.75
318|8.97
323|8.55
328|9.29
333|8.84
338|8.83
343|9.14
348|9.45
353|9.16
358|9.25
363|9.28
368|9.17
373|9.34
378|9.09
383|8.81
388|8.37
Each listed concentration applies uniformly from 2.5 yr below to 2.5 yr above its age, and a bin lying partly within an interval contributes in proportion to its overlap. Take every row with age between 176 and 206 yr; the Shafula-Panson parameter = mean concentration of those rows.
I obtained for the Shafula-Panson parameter 9.13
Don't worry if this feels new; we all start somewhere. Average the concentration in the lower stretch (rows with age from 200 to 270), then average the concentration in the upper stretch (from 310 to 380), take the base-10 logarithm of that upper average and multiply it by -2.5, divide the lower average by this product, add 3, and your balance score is -0.75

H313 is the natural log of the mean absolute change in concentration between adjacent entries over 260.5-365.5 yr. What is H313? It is -1.0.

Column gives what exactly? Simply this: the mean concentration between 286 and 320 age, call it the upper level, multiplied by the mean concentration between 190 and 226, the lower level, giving 80.1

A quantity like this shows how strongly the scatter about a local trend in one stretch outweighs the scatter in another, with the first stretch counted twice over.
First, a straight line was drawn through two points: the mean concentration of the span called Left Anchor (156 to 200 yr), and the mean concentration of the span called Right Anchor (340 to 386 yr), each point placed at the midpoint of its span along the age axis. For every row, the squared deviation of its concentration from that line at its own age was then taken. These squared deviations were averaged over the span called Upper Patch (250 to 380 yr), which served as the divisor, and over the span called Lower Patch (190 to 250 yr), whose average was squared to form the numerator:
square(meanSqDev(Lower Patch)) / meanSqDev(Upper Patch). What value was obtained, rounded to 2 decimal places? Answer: 0.10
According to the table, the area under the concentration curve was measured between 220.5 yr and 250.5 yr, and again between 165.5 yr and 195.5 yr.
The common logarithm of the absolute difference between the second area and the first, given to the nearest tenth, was 0.7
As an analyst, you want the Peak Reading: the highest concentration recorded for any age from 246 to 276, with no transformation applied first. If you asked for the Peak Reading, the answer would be 10.1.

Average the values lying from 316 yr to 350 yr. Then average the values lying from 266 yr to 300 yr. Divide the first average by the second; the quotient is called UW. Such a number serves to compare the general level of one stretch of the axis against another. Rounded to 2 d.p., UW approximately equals 0.99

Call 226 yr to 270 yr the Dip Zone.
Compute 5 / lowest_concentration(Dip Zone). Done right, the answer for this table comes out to 0.581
